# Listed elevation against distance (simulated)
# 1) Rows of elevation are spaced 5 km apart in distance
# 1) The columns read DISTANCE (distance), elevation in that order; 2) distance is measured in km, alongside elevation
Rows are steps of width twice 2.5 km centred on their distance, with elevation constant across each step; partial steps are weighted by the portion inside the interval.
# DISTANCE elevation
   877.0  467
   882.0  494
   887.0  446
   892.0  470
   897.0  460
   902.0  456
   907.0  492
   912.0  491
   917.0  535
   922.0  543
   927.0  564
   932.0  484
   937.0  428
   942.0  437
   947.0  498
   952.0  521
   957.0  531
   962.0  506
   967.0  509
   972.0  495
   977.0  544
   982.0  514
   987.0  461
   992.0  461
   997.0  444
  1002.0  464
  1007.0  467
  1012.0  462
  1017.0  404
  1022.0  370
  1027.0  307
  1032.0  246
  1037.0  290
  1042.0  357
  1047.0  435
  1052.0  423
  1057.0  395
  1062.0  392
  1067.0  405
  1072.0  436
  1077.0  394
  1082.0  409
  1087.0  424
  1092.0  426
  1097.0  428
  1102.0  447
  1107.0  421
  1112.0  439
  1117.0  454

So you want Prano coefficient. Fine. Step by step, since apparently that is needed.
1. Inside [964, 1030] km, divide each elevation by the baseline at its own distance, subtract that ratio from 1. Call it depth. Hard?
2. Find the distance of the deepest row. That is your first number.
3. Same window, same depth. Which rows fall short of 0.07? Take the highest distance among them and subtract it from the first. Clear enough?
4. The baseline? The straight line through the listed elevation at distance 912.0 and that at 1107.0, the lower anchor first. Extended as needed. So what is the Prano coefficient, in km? 15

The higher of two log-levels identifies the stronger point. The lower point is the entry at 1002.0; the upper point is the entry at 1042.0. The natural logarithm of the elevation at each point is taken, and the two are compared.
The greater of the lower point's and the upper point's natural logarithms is 6.140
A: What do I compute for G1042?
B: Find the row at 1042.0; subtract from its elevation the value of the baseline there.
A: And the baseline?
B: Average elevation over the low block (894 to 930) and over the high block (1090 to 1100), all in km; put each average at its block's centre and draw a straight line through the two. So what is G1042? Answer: -93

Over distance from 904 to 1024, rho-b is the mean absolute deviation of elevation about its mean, 37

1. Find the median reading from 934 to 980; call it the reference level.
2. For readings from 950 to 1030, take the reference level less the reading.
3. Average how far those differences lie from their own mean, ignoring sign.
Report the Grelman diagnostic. 45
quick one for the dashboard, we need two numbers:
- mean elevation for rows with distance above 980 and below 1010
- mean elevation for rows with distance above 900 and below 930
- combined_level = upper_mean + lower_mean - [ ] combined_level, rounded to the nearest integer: 982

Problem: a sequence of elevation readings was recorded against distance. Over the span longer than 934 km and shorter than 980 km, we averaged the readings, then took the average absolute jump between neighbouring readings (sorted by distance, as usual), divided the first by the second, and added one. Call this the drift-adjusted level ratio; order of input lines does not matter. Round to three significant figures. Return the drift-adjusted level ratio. 21.5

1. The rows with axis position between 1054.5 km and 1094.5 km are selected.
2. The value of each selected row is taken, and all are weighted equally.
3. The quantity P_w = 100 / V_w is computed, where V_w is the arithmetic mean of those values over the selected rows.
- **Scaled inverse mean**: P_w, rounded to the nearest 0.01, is 0.24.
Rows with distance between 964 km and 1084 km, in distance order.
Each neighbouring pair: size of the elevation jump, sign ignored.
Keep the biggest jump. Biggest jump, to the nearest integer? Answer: 78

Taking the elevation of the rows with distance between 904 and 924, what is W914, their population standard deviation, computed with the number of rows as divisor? 24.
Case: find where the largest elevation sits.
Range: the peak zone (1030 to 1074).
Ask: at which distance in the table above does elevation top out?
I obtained 1072.0 km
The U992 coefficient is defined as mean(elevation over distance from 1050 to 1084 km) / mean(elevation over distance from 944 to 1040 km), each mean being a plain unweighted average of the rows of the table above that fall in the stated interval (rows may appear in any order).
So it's 0.91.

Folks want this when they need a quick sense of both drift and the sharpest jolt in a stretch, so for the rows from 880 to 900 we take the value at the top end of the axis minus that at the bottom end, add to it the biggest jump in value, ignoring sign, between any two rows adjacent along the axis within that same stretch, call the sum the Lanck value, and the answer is 14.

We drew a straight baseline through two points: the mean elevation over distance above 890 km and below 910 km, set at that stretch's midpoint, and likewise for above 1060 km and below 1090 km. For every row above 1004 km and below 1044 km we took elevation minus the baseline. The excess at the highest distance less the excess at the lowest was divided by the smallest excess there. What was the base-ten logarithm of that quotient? -0.26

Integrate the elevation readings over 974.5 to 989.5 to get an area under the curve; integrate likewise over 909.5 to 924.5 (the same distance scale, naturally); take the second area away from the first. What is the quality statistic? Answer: -250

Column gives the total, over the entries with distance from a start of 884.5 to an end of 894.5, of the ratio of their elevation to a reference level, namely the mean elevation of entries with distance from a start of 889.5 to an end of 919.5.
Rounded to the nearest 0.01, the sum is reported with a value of 1.89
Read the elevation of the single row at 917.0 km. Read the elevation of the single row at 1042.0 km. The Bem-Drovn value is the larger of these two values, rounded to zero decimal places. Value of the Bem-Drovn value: 535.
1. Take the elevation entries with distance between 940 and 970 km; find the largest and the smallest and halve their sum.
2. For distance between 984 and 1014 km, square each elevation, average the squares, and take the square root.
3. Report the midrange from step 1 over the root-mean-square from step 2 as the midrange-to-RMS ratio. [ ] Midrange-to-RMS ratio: 1.05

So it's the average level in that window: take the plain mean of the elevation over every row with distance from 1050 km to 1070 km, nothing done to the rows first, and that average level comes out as 404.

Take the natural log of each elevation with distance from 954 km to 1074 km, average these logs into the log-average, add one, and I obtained 7.05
